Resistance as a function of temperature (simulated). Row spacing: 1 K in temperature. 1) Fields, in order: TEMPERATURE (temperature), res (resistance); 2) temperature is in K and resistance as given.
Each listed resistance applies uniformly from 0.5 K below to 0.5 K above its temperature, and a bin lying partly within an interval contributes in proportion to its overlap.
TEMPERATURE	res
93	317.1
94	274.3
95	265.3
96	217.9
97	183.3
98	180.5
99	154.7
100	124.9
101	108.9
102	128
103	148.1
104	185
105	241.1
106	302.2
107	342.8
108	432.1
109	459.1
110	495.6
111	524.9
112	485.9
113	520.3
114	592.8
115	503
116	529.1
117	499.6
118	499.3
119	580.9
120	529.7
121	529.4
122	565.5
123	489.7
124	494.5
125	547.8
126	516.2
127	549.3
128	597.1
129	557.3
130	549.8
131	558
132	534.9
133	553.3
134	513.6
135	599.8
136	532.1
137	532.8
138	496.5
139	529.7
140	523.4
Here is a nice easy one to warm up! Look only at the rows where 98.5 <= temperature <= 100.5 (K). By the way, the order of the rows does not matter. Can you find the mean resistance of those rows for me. 140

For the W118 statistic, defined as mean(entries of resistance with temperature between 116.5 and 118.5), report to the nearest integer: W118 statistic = 499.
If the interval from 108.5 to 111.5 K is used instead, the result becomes 493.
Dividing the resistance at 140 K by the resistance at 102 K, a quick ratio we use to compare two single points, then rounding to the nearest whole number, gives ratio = 4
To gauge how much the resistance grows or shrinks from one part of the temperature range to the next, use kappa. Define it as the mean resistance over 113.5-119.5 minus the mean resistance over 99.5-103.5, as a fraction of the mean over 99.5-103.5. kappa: 3.2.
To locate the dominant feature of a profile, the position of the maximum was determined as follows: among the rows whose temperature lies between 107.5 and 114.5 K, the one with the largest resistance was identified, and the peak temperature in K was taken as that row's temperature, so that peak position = 114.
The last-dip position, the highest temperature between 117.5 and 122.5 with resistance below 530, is 121 K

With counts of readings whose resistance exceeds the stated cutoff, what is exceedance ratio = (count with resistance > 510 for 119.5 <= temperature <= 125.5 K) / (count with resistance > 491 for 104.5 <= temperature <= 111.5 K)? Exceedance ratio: 2.0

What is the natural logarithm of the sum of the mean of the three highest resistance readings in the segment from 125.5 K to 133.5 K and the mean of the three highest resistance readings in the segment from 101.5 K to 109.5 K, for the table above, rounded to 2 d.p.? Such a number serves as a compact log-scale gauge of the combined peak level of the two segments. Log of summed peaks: 6.89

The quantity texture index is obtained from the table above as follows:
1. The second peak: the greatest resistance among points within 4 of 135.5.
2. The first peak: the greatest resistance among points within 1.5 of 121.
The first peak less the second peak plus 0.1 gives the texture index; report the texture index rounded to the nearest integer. -34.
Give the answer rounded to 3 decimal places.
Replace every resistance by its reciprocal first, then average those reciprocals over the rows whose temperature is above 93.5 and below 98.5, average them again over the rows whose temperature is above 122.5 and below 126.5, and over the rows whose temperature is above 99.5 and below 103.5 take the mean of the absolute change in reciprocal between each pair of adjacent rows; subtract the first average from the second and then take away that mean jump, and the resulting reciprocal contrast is -0.004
